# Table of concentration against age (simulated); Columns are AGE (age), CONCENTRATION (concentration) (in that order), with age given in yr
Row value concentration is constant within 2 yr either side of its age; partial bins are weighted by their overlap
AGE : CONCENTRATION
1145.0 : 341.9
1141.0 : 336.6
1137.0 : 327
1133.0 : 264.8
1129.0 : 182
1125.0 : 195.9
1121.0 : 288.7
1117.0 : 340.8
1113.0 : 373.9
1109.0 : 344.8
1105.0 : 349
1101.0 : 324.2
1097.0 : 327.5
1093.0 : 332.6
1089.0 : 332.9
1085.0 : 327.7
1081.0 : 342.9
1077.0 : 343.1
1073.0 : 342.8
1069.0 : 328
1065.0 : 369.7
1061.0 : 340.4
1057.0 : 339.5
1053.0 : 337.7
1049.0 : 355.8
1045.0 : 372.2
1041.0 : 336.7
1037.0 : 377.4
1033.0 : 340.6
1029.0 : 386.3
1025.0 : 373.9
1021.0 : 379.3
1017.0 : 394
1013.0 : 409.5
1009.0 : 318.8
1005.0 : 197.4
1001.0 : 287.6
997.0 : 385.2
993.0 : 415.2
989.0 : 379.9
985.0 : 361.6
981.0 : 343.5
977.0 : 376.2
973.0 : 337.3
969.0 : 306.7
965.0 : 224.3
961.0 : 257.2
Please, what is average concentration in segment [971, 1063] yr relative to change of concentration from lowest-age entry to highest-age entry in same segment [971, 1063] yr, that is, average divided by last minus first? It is 114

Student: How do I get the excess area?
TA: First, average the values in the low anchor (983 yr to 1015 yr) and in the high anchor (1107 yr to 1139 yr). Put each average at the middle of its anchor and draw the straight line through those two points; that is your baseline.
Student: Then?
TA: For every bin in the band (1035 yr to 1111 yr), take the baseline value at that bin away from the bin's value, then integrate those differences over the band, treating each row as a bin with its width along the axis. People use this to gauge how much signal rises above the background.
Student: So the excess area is 2404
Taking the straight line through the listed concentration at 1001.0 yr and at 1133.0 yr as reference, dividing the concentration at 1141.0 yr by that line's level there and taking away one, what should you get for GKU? 0.28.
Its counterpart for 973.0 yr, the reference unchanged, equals 0.15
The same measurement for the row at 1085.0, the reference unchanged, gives 0.20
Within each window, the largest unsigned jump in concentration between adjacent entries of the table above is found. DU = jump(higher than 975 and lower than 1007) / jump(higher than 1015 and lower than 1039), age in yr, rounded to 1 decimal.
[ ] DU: 2.1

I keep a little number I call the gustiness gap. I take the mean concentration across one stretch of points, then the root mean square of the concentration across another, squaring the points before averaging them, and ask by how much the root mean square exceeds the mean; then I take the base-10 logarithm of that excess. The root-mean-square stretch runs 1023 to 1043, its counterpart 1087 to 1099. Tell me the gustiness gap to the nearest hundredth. 1.51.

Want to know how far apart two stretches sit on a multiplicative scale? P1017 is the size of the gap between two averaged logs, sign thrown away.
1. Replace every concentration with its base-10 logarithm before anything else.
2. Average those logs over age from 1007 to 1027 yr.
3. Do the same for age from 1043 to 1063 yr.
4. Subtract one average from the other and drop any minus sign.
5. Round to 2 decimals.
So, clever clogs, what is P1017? 0.03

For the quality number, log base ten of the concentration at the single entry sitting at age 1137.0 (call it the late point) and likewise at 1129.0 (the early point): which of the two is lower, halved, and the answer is 1.13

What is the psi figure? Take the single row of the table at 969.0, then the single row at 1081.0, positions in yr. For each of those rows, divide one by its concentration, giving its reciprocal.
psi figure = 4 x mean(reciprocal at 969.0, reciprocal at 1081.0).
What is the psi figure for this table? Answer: 0.0124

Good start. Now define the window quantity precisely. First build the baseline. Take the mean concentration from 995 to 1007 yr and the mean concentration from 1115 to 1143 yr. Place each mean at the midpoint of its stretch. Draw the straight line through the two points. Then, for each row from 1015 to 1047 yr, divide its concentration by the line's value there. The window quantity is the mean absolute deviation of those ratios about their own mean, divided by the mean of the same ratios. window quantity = 0.0414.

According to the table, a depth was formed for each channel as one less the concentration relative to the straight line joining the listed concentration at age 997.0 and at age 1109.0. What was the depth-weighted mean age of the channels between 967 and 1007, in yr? 990.5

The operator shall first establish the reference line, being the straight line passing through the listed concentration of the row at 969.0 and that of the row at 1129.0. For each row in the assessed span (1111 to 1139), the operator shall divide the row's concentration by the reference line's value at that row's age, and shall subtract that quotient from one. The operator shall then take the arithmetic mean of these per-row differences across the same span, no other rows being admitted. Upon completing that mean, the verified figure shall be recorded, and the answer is -0.52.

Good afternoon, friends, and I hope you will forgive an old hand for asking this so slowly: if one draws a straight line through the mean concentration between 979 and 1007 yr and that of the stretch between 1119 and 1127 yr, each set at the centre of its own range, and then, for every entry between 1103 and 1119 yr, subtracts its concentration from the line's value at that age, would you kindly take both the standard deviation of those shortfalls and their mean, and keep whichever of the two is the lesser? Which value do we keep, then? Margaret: -101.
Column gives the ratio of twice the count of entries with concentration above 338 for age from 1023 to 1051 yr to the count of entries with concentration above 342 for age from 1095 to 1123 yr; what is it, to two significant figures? 4.0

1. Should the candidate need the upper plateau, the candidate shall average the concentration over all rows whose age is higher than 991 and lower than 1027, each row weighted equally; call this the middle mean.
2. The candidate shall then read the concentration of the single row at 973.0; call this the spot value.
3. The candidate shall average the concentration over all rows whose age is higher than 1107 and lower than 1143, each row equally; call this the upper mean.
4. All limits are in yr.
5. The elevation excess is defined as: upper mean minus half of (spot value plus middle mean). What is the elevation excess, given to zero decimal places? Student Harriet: -49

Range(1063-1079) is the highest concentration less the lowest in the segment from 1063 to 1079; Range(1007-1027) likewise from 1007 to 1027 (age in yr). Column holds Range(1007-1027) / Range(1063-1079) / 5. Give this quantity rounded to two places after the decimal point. 0.44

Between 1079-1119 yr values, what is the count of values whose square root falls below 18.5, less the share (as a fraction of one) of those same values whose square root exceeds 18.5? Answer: 5.6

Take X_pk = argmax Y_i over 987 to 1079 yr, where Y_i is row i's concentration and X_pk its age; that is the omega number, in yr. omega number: 993.0 yr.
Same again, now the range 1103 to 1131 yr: 1113.0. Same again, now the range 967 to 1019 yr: 993.0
